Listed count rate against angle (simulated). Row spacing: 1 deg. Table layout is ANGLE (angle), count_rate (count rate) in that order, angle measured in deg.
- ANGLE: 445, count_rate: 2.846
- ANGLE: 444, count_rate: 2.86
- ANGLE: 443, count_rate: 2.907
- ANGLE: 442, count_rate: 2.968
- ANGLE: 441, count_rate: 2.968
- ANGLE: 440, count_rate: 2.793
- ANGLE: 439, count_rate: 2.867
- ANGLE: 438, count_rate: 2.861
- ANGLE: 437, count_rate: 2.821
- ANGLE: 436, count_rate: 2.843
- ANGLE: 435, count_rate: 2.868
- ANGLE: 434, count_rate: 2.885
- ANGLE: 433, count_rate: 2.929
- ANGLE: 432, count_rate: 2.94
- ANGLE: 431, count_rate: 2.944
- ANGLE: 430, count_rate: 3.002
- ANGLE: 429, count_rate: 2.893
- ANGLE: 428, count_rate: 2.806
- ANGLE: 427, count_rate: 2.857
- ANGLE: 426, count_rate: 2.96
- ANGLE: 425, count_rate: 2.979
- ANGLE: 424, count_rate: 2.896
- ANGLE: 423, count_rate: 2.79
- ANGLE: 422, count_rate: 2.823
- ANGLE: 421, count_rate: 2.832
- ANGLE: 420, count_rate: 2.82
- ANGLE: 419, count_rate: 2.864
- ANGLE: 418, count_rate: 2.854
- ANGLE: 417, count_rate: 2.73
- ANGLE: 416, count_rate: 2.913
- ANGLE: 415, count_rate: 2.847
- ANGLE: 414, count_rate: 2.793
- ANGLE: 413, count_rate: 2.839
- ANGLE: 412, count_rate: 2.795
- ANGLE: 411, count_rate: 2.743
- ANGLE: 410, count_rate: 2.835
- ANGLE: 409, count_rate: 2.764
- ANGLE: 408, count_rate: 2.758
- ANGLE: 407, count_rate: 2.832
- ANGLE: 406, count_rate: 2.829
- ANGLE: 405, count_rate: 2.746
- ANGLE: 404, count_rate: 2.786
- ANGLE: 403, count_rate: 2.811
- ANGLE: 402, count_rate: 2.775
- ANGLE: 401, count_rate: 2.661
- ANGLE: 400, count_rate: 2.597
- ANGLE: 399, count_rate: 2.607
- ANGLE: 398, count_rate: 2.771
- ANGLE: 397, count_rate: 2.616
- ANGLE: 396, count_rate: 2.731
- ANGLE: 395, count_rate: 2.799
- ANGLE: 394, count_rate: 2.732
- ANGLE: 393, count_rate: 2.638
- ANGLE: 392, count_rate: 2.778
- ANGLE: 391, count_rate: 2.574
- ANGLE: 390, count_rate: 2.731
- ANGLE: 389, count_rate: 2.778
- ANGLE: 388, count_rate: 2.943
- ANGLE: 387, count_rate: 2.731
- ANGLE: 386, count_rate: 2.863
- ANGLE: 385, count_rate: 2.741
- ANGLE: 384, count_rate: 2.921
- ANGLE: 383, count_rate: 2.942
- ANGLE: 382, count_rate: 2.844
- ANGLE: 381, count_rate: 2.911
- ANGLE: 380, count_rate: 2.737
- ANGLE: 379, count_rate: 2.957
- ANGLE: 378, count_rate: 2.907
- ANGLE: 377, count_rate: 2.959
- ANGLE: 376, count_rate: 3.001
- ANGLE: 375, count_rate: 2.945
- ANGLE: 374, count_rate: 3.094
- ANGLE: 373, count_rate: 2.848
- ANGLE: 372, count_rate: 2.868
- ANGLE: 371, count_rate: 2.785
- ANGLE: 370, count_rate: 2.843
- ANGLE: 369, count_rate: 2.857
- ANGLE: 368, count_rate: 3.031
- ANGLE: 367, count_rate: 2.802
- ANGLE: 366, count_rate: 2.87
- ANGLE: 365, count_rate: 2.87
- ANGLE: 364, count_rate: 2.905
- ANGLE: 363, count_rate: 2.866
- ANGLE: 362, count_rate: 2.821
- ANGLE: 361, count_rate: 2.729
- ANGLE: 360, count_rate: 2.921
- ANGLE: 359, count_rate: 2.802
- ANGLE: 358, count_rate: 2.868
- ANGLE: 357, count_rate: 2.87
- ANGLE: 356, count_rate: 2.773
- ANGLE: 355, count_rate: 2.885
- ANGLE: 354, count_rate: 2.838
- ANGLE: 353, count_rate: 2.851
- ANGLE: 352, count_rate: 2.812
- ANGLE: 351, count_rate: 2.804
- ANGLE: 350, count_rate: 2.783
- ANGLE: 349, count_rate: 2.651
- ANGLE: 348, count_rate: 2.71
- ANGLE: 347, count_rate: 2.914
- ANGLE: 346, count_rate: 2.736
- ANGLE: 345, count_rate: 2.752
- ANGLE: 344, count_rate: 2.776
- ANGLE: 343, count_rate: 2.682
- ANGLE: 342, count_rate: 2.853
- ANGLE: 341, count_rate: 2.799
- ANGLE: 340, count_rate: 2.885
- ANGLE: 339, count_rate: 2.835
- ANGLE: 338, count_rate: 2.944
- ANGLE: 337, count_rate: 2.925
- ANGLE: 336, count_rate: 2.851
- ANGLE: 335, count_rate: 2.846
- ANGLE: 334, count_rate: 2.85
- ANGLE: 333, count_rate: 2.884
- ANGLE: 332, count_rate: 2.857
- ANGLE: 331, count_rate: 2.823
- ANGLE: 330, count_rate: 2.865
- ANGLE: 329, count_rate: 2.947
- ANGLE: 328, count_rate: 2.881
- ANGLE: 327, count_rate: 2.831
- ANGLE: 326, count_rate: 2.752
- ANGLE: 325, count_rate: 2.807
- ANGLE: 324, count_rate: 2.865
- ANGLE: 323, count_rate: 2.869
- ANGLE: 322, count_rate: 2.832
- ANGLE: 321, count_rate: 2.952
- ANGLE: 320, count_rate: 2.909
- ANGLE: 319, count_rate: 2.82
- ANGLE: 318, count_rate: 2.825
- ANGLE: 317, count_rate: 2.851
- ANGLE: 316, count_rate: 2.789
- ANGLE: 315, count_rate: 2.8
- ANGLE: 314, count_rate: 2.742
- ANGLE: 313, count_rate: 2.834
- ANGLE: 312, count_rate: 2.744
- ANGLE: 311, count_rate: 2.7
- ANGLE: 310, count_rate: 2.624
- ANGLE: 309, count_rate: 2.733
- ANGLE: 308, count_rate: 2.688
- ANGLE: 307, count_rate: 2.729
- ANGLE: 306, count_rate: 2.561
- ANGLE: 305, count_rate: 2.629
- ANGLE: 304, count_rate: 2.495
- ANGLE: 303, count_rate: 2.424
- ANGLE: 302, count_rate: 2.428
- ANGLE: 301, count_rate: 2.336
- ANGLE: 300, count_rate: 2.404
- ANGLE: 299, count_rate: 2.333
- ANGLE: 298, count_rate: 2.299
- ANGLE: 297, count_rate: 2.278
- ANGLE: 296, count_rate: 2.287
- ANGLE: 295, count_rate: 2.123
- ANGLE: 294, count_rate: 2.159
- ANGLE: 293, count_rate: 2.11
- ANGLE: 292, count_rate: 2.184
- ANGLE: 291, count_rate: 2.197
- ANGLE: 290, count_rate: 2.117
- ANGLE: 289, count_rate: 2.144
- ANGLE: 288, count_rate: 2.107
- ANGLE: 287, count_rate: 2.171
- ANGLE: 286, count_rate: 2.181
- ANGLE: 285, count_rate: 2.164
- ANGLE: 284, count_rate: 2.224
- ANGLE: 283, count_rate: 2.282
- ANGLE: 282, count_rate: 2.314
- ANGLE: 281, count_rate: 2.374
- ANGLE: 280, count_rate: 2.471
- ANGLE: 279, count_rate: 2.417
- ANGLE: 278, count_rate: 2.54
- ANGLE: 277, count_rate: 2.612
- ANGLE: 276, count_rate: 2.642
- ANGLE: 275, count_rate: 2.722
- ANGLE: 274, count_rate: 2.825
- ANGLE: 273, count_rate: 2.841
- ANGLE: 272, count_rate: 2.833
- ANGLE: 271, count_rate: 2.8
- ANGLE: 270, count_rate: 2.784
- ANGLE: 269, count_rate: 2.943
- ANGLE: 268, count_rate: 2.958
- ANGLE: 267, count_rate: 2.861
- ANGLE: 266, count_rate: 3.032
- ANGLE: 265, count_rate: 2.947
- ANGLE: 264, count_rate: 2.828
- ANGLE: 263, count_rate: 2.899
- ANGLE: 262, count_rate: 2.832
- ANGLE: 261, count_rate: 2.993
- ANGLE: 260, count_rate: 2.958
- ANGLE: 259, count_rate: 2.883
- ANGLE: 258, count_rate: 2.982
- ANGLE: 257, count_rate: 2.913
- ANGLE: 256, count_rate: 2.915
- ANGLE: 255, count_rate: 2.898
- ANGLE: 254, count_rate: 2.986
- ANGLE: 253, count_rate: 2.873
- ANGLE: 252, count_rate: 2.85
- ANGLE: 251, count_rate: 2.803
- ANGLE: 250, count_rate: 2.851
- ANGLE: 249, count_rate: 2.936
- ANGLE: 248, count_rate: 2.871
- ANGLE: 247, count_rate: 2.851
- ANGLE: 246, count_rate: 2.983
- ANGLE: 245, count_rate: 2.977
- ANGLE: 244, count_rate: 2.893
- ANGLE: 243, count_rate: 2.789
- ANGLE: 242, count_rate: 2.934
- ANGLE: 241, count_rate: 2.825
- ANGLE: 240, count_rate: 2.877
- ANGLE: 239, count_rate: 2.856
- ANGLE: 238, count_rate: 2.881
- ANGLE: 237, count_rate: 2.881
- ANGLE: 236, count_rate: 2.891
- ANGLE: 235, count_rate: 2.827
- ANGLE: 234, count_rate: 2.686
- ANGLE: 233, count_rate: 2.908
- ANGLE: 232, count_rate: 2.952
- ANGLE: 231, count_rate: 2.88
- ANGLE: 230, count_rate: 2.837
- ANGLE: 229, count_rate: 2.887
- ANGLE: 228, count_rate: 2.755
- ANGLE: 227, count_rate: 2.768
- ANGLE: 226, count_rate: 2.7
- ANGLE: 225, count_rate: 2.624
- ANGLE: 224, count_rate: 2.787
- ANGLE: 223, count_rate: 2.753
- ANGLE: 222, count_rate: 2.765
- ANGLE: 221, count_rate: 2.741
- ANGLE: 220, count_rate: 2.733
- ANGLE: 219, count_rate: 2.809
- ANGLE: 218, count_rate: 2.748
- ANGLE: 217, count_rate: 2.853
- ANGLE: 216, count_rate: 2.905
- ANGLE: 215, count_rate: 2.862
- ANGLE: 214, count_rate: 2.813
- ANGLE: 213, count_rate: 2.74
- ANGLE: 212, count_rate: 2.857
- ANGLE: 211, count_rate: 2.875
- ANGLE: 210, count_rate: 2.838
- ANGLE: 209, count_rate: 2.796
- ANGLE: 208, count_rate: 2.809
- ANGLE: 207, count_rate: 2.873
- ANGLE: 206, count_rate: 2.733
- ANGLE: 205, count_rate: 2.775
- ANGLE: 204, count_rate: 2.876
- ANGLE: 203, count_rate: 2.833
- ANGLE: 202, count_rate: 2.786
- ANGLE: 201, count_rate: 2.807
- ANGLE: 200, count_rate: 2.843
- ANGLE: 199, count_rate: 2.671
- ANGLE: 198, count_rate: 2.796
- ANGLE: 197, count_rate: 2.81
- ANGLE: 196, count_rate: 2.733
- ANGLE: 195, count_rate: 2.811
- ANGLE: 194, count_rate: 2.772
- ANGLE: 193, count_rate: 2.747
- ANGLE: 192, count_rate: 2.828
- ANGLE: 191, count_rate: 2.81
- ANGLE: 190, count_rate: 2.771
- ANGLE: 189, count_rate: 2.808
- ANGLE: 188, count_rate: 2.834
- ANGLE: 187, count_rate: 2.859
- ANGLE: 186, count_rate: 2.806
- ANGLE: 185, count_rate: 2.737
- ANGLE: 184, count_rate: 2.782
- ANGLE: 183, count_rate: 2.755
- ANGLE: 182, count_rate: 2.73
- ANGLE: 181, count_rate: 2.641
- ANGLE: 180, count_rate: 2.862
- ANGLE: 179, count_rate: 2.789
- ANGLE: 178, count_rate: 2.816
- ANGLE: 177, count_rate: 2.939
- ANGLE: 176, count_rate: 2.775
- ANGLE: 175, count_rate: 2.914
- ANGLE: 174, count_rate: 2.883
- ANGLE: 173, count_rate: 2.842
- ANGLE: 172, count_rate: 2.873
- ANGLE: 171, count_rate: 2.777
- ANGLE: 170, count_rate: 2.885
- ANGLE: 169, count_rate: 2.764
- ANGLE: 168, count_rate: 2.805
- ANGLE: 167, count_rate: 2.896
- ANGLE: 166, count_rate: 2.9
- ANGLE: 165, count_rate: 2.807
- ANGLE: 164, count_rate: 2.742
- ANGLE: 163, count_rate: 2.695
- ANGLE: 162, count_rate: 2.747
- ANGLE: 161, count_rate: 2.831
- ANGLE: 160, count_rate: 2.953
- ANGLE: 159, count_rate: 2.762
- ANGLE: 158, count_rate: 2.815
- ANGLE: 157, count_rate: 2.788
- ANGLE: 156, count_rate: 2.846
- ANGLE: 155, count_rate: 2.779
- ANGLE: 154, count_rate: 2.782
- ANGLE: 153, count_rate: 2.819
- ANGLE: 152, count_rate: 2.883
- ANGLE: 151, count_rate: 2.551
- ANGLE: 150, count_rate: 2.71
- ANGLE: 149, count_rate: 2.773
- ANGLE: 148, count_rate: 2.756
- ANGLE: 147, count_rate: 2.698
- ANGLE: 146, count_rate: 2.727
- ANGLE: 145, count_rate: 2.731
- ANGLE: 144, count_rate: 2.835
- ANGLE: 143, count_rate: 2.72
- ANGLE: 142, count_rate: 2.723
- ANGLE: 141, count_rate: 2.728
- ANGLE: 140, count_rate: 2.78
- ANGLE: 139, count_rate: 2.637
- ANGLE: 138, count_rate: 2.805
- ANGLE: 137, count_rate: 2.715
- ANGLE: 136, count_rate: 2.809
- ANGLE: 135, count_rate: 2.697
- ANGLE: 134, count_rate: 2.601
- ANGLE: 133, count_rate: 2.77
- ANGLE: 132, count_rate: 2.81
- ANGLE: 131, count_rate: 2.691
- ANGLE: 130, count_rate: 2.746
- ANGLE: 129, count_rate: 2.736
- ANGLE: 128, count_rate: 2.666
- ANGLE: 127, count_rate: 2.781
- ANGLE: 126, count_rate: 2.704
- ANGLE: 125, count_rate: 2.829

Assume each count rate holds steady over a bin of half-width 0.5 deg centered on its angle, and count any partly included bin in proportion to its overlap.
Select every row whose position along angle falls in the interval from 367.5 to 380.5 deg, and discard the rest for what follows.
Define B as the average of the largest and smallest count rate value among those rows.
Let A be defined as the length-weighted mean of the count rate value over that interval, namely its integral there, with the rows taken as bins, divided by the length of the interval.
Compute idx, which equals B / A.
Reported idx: 1.00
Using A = 2.91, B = 2.92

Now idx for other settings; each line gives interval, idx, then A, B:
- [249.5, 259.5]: 1.00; 2.90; 2.89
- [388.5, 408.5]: 0.99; 2.73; 2.70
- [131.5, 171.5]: 0.99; 2.77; 2.75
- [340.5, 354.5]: 1.00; 2.78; 2.78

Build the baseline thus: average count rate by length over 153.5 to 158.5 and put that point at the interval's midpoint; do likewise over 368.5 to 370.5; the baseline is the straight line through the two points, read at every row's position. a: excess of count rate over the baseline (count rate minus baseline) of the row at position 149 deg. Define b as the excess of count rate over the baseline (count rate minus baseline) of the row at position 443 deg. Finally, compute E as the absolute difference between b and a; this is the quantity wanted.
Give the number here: 0.07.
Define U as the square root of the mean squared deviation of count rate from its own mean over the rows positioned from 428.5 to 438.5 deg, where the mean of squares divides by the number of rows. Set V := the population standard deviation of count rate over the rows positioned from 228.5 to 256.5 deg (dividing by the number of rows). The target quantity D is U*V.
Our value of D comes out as 0.0032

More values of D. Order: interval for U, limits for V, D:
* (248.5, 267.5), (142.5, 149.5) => 0.0026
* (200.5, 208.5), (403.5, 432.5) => 0.0032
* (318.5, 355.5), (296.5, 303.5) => 0.0039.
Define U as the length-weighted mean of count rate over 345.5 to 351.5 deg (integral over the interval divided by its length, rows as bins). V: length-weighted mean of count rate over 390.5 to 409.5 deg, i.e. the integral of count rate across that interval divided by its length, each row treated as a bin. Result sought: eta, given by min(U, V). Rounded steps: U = 2.766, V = 2.73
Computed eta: 2.73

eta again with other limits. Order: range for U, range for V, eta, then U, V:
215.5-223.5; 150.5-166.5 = 2.79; 2.788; 2.79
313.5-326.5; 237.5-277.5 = 2.83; 2.832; 2.87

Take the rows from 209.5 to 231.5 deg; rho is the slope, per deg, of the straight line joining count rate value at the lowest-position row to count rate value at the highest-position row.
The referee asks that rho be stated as 0.002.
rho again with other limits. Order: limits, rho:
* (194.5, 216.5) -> 0.004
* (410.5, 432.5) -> 0.009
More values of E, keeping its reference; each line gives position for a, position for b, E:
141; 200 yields 0.10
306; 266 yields 0.48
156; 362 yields 0.07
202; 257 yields 0.11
